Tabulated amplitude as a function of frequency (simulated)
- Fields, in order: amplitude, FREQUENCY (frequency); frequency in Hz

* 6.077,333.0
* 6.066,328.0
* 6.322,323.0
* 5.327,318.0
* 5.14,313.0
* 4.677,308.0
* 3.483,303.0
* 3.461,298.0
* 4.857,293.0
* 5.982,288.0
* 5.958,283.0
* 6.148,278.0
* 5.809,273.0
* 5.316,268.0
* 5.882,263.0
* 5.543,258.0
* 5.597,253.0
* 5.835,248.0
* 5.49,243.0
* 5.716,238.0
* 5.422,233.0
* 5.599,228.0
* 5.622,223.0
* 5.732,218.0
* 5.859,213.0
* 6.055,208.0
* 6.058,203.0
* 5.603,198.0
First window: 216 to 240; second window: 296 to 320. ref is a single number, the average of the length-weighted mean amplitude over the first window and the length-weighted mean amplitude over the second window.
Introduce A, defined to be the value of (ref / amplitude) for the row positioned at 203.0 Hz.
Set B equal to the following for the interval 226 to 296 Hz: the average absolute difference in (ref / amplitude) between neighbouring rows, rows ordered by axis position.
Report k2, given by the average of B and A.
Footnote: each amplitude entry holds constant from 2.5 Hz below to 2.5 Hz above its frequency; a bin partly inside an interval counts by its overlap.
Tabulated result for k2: 0.44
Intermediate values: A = 0.83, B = 0.054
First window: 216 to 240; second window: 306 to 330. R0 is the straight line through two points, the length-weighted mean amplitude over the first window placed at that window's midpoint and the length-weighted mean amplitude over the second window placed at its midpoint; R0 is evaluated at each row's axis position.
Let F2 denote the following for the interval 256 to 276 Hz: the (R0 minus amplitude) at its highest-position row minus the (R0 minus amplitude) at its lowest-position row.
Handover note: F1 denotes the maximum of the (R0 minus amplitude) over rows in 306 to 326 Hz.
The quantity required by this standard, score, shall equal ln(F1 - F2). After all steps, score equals 0.12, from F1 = 0.8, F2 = -0.3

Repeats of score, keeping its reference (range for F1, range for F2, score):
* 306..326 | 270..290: 0.04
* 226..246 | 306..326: 0.61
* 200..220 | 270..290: -2.49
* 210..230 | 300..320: 0.63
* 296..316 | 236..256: 0.68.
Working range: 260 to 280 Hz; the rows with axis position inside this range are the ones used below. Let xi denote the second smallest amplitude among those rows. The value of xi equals 5.809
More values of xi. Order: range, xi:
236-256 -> 5.597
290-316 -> 3.483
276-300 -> 4.857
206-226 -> 5.732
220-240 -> 5.599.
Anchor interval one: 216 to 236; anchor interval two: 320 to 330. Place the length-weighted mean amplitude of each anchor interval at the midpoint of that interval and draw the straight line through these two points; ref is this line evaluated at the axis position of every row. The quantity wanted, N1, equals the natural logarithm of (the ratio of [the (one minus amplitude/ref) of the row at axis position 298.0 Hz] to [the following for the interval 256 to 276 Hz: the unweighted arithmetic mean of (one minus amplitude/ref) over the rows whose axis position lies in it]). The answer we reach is 2.6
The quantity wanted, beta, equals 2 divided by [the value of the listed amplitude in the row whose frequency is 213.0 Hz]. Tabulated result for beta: 0.34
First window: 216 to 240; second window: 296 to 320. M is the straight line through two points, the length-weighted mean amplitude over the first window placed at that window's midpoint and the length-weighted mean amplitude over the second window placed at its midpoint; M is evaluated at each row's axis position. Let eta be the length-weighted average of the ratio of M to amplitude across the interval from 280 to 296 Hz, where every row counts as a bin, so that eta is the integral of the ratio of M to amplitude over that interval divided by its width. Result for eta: 0.86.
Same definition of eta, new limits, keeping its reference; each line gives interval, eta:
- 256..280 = 0.88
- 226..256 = 0.97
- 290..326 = 0.97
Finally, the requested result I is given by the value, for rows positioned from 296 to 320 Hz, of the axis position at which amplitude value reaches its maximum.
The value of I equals 318.0 Hz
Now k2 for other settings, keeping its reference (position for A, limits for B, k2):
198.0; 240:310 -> 0.50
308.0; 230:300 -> 0.58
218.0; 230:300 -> 0.48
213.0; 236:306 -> 0.47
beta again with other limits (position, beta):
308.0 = 0.43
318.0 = 0.38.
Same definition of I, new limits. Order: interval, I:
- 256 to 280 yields 278.0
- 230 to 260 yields 248.0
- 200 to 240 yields 203.0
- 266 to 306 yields 278.0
